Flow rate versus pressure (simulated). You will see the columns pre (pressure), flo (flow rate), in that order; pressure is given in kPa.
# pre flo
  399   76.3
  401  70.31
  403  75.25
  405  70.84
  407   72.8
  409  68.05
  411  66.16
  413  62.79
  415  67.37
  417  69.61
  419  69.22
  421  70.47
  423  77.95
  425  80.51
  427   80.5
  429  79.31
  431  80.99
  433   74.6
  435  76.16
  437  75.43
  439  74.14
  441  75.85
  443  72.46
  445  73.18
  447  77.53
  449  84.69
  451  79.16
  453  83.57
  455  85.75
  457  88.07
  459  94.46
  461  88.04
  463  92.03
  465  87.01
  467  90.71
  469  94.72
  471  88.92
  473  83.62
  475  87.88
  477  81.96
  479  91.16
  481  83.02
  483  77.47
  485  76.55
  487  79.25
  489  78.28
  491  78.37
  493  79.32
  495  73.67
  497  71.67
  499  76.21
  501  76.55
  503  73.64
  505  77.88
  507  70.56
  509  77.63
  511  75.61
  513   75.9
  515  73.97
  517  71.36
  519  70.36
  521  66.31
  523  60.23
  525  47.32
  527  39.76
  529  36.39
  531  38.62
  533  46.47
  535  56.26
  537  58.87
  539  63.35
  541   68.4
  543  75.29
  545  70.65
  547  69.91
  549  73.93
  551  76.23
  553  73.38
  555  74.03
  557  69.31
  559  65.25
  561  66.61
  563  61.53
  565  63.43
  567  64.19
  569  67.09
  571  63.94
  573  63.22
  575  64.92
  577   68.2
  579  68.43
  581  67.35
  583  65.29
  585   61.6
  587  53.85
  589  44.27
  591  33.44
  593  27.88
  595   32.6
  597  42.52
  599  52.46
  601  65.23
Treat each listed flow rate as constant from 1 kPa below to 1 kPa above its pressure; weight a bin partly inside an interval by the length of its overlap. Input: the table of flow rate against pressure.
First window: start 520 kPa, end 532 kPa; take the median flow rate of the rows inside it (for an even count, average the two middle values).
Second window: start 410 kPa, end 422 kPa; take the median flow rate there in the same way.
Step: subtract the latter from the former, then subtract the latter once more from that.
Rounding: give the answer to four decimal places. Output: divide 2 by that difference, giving -0.0215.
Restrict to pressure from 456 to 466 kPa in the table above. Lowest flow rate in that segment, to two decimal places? 87.01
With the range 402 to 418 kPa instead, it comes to 62.79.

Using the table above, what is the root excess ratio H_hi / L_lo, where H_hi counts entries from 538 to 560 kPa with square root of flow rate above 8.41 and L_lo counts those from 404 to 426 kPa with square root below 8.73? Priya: 0.56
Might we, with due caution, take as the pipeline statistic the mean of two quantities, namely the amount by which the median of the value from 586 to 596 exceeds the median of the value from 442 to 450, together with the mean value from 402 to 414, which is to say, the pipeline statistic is 14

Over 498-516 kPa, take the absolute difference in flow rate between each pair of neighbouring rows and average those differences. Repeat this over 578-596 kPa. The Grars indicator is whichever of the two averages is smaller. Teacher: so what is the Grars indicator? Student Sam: 3.3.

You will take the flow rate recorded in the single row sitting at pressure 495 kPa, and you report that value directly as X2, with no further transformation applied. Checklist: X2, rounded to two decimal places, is 73.67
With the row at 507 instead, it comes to 70.56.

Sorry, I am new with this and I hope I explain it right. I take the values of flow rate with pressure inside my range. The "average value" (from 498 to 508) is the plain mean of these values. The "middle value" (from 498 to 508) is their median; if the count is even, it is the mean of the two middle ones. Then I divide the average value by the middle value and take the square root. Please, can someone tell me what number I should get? 0.99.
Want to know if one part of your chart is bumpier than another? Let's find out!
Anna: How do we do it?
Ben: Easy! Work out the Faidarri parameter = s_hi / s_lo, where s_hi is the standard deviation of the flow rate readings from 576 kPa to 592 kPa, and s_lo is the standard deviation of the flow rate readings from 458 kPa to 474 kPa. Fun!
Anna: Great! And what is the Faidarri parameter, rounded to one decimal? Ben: 3.4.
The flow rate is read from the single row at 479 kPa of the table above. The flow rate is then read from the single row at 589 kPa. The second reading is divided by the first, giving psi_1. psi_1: 0.49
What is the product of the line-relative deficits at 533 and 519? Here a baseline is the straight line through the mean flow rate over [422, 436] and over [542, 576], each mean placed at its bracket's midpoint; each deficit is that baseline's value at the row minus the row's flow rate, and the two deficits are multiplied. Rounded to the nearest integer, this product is 28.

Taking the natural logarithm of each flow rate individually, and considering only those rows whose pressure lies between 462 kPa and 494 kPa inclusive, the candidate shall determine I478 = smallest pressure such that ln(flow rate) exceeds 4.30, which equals 463 kPa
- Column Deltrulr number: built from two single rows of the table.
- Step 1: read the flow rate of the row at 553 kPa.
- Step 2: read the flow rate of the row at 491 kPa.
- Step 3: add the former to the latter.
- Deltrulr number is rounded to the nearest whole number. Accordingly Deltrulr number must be 152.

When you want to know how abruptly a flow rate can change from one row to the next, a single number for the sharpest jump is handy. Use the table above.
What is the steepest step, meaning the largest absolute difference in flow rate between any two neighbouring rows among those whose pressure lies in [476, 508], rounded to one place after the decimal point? 9.2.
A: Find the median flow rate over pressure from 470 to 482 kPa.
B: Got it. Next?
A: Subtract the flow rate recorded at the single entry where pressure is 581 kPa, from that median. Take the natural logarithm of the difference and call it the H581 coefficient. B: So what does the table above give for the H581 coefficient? 2.9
